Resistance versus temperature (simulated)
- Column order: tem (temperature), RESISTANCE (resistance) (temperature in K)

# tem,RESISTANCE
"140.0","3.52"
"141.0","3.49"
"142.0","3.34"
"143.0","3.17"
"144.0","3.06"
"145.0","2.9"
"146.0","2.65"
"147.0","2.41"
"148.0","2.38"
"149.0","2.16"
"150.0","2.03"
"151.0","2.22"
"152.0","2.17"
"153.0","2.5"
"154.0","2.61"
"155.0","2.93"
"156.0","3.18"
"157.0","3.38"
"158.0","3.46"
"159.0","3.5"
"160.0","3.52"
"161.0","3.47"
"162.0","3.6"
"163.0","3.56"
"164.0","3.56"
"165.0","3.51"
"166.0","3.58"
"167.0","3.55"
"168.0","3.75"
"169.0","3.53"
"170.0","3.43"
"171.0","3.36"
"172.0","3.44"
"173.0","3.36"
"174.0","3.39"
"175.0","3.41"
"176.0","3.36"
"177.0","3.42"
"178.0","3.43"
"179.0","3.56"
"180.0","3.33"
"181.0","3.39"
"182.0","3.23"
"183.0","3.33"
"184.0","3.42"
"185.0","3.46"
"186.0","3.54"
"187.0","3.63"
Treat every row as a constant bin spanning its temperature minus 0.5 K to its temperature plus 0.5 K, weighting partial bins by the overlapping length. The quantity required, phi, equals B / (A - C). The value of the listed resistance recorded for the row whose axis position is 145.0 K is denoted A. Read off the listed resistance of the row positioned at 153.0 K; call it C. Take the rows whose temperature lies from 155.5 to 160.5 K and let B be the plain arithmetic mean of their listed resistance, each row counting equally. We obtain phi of 9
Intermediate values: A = 2.9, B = 3.41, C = 2.5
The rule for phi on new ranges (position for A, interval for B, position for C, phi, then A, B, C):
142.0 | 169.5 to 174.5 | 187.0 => -12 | 3.34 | 3.40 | 3.63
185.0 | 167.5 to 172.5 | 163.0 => -35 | 3.46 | 3.50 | 3.56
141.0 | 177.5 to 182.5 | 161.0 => 169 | 3.49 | 3.39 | 3.47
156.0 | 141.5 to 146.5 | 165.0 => -9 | 3.18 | 3.02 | 3.51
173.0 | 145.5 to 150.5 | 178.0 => -33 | 3.36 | 2.33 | 3.43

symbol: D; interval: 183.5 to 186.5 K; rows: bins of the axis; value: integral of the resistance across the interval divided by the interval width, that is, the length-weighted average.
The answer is 3.5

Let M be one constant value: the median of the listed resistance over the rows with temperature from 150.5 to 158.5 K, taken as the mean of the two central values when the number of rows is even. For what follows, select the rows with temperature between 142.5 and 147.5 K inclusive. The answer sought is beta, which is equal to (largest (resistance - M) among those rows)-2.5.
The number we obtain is -2.1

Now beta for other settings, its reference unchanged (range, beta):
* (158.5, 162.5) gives -1.7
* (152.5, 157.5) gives -1.9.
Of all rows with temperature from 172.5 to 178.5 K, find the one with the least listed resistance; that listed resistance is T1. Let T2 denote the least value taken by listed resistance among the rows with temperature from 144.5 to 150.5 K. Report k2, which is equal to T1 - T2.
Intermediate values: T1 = 3.36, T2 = 2.03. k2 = 1.3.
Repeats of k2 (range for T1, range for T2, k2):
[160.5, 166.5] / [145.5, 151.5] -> 1.4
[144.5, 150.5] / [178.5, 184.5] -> -1.2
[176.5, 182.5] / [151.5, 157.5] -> 1.1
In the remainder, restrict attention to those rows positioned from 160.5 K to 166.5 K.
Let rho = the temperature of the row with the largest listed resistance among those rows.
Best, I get 162.0 K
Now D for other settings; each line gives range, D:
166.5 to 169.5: 3.6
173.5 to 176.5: 3.4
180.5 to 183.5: 3.3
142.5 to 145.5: 3.0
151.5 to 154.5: 2.4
